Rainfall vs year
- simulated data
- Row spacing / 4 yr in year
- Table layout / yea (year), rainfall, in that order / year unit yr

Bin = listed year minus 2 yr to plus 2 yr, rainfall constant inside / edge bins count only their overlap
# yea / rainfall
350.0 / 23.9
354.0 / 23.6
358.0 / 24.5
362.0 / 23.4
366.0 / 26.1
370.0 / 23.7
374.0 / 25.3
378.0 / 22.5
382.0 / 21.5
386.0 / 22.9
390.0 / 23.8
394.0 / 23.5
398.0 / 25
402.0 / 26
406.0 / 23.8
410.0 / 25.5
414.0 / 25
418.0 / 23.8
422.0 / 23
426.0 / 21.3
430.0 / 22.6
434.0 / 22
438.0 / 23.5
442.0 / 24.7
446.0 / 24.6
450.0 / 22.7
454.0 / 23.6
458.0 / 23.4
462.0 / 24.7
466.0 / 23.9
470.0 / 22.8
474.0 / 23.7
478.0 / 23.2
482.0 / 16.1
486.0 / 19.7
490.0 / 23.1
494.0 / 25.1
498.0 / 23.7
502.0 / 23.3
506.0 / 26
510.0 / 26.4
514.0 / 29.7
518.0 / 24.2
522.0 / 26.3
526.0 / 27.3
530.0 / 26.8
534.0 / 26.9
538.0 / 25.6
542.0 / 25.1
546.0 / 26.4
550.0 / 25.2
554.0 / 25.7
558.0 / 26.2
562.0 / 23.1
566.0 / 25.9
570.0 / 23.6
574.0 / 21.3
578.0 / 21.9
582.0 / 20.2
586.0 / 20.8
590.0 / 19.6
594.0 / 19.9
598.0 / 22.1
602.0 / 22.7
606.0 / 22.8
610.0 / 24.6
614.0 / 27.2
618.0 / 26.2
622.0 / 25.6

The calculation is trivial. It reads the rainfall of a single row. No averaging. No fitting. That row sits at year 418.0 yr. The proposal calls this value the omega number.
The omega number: 23.8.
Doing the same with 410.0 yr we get 25.5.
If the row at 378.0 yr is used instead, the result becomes 22.5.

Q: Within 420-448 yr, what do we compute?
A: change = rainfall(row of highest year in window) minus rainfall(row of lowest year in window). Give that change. 1.6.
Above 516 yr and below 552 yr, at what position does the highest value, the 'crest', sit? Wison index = 526.0 yr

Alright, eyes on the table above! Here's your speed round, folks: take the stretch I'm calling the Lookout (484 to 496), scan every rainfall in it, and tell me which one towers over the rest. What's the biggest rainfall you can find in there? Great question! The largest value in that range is 25.1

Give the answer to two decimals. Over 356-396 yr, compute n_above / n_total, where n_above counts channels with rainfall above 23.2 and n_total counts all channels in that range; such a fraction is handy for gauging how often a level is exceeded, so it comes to 0.70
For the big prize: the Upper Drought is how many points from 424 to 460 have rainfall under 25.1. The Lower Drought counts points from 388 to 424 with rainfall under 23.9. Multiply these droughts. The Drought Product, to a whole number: 45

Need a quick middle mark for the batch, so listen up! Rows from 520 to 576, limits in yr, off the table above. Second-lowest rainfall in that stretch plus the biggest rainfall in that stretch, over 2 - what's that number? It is 25.2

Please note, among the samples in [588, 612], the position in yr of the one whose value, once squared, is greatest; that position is 610.0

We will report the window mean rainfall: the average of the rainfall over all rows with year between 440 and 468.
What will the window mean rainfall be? 23.9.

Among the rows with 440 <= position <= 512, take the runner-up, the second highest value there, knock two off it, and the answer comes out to 24.0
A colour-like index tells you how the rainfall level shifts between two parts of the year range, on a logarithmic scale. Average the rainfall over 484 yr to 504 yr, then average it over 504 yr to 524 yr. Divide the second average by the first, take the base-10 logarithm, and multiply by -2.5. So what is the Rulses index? -0.16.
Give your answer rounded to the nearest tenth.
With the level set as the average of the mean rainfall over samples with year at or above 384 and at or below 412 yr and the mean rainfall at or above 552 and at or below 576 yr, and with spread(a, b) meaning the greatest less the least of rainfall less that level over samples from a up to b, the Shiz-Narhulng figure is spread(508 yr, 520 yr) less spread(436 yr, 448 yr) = 4.3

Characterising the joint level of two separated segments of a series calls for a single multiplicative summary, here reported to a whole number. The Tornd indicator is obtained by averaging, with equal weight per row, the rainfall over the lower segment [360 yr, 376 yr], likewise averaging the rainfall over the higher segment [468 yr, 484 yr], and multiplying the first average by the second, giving 528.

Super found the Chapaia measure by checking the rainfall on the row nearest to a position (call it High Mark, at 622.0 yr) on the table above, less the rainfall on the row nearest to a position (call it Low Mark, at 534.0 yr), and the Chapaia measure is -1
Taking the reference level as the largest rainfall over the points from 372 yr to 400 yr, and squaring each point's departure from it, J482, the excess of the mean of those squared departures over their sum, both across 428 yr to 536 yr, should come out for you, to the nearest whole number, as -203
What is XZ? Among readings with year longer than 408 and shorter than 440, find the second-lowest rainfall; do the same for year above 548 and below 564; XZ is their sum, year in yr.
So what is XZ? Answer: 47.2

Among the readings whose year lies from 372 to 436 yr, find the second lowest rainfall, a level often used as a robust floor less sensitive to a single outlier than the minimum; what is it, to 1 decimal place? 21.5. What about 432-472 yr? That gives 22.7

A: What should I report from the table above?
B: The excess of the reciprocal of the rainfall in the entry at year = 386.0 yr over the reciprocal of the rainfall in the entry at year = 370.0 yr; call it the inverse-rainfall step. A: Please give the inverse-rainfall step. 0.0015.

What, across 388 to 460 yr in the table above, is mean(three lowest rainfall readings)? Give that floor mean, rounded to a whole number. 22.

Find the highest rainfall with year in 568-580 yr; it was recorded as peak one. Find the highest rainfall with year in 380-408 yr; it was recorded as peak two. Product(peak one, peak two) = 614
